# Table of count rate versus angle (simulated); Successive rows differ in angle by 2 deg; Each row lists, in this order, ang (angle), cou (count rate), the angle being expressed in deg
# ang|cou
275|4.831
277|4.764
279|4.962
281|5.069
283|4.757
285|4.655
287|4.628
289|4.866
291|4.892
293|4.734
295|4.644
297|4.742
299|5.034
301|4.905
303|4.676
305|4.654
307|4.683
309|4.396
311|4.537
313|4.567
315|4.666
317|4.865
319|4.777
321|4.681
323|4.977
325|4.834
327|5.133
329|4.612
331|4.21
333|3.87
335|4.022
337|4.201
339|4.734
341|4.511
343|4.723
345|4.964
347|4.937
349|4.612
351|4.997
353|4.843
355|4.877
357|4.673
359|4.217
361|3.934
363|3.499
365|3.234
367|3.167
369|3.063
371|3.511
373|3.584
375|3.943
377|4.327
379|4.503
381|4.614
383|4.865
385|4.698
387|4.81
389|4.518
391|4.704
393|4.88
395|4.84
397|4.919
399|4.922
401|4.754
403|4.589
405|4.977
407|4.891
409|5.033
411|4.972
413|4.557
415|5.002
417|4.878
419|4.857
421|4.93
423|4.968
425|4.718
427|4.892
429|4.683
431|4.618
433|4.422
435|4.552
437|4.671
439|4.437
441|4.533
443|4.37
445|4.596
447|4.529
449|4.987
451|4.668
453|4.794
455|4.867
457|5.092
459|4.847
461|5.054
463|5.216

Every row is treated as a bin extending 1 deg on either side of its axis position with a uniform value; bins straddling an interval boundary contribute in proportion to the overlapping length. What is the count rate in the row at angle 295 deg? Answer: 4.644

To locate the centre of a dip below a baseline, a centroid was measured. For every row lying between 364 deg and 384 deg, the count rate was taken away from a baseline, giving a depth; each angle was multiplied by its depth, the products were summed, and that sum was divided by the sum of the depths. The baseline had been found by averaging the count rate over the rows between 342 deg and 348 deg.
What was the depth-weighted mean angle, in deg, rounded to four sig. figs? 370.5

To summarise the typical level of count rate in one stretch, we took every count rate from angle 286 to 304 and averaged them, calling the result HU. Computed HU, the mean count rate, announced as 4.79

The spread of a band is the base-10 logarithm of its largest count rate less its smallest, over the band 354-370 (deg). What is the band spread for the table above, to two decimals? 0.26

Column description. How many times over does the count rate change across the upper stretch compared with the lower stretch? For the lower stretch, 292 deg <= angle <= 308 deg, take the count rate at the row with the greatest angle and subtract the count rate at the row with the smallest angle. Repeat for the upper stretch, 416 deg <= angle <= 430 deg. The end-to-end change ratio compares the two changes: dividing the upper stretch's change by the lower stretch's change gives 3.8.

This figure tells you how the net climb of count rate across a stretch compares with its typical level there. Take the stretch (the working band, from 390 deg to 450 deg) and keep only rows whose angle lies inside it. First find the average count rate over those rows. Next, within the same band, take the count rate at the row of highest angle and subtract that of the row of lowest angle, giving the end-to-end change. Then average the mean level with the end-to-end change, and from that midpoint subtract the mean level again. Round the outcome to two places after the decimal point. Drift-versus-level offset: -2.24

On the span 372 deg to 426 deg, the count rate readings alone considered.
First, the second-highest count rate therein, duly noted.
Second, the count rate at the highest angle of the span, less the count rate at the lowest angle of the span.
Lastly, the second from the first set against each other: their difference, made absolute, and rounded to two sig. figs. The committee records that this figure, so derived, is 3.9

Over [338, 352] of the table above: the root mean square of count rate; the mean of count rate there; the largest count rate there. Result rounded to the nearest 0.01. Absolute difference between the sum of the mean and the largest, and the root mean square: 4.99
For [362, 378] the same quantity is 4.31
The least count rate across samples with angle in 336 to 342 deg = 4.201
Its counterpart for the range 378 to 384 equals 4.503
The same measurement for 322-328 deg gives 4.834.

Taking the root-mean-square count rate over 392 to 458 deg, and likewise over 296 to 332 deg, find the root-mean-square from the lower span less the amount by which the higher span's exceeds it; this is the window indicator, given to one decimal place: 4.7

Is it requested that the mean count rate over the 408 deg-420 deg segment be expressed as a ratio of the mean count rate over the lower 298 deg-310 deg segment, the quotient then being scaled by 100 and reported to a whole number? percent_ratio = 103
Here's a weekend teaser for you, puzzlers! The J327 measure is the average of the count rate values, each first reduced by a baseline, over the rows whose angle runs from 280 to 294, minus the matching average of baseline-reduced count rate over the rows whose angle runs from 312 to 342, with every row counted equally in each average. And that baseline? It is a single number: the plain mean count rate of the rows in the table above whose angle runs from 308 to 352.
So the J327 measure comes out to 0.2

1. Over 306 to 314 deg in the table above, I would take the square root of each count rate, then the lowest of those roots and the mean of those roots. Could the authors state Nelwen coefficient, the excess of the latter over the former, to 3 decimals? 0.035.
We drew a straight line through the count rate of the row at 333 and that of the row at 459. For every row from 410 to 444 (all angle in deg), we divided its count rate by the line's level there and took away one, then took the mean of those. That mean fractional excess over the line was 0.025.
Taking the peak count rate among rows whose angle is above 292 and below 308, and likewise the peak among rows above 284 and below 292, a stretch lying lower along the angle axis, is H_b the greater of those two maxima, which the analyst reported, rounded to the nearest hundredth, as 5.03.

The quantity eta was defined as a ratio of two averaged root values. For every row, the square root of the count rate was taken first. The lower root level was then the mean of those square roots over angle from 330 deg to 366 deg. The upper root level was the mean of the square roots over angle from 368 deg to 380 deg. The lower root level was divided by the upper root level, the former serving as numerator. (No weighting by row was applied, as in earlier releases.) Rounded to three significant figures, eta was 1.07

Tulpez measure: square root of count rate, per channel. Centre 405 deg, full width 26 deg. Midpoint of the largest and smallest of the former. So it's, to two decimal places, 2.19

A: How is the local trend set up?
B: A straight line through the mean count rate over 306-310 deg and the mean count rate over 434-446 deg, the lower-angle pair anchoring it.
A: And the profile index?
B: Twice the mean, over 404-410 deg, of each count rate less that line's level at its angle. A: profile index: 0.9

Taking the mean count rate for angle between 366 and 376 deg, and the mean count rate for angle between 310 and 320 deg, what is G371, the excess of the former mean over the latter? -1.2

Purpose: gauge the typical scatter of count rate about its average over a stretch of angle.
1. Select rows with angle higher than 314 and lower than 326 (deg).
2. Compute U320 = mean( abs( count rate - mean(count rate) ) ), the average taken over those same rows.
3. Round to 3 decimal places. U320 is 0.092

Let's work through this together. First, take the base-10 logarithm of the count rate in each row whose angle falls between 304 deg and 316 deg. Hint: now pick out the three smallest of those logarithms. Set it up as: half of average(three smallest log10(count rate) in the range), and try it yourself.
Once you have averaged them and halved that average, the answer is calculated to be 0.33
